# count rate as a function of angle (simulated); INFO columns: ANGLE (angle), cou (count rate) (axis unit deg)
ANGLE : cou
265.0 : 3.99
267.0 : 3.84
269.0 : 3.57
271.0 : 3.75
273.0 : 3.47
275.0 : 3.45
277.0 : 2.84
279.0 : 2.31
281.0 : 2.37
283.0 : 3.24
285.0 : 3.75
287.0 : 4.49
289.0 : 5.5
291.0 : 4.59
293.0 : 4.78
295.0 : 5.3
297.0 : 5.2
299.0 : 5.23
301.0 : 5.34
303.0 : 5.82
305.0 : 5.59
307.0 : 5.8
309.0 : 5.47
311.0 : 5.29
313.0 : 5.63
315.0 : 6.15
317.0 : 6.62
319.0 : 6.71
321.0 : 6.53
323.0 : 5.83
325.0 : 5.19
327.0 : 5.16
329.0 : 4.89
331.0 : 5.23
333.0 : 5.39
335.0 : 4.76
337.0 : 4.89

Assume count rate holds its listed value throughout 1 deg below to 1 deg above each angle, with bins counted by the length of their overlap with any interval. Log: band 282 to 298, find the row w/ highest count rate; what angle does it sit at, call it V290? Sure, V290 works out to 289.0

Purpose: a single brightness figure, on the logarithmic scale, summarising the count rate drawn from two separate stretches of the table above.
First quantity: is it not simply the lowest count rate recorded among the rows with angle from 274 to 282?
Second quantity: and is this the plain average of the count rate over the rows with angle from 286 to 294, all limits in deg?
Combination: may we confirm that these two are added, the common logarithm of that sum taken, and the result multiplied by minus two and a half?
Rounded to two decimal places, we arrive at -2.14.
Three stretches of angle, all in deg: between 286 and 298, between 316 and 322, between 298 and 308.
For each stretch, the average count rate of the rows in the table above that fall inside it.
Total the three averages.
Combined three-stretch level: 17.2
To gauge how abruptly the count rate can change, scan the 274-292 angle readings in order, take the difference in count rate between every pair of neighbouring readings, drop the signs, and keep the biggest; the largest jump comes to 1.01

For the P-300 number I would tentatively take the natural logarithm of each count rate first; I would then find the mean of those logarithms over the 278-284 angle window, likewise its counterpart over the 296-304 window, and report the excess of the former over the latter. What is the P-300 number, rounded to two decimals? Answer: -0.73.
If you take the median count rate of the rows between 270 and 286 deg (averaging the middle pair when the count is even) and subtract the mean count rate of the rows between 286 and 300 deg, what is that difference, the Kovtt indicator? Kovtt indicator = -1.7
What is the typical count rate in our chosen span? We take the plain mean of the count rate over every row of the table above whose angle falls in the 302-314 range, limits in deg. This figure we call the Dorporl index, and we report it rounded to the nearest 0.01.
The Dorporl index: 5.60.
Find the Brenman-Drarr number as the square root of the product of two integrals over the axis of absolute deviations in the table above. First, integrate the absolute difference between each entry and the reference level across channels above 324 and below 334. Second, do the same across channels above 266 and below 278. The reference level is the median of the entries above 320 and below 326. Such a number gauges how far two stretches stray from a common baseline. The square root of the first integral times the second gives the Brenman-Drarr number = 14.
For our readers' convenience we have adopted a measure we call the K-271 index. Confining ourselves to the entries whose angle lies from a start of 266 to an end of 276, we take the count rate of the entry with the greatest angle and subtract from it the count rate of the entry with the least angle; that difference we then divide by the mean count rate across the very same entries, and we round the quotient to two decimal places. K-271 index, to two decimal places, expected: -0.11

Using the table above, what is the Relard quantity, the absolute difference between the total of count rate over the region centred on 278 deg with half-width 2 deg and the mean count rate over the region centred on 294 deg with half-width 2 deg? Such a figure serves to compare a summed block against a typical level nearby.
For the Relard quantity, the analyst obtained 0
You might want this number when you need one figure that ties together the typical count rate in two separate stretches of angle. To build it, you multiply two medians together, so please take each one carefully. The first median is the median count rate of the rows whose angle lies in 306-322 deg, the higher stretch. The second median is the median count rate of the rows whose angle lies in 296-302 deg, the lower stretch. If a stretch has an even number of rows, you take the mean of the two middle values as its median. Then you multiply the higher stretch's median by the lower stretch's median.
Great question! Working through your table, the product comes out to 31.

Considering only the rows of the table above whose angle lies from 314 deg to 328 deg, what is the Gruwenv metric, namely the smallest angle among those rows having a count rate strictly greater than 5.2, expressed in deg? 315.0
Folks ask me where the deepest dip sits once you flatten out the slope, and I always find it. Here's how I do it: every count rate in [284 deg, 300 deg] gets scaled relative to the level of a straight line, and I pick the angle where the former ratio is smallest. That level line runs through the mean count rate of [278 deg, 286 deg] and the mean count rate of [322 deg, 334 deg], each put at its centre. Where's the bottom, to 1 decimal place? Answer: 285.0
